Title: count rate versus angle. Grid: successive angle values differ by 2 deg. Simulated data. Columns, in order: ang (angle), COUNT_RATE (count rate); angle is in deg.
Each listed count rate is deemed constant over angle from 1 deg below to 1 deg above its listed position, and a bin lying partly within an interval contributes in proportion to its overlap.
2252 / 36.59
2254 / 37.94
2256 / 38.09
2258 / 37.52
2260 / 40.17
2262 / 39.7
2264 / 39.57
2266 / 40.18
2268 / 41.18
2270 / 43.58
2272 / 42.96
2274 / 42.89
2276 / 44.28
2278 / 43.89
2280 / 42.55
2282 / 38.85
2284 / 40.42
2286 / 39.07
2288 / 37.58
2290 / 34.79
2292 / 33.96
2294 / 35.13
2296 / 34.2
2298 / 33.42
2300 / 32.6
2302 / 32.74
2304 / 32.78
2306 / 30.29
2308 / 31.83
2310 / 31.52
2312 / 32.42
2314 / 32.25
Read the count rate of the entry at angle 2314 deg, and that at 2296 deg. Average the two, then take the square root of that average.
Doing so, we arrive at 5.76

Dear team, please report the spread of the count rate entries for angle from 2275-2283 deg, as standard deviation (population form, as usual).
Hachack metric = 2.14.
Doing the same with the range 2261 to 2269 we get 0.63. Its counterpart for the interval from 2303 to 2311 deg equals 0.89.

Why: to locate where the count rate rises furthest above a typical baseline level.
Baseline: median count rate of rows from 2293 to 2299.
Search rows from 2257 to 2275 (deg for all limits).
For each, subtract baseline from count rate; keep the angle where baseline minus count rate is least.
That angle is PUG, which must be 2270 deg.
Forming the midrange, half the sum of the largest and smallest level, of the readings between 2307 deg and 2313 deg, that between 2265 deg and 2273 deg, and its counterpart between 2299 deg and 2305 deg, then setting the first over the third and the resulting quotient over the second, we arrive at 0.0234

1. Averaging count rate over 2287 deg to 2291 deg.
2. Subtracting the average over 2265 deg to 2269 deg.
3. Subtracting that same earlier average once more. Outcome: -45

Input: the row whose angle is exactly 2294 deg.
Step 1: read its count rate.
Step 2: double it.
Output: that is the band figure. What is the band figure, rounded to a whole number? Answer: 70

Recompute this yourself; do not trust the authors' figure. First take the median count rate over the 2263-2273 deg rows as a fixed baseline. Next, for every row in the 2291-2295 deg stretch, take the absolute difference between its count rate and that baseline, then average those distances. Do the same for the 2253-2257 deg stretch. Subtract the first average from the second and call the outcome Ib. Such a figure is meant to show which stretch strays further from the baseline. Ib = -3.5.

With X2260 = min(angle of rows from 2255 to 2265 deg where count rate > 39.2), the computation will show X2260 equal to 2260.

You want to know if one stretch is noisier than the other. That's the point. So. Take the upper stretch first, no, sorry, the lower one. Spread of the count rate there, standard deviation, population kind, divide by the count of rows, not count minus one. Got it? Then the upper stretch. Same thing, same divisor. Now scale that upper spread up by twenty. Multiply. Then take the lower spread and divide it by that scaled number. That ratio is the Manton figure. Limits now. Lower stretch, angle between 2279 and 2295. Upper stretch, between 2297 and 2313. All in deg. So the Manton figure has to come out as 0.155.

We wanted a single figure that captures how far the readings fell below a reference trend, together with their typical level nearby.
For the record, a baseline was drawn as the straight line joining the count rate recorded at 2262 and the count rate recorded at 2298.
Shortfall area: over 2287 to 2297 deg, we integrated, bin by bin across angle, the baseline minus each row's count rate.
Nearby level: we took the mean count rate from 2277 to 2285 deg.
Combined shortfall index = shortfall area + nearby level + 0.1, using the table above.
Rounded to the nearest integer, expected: 35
